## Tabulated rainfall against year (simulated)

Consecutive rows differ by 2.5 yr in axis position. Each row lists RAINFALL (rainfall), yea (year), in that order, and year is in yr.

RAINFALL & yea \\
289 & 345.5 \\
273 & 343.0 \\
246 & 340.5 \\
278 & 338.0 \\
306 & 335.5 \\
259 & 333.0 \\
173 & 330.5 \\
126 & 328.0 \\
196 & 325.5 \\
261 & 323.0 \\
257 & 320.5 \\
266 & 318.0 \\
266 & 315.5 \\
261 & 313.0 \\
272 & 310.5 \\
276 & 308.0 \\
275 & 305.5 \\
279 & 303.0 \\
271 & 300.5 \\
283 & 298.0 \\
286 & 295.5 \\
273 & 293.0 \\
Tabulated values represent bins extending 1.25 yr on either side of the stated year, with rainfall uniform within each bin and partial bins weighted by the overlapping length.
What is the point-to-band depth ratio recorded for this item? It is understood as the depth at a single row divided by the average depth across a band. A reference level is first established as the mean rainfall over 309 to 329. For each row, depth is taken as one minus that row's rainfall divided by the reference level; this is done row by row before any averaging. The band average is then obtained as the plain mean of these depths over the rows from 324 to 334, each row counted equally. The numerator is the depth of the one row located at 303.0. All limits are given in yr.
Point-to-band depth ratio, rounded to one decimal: -0.8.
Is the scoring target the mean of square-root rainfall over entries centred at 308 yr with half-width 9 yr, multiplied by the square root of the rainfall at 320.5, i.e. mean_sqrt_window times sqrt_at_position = 264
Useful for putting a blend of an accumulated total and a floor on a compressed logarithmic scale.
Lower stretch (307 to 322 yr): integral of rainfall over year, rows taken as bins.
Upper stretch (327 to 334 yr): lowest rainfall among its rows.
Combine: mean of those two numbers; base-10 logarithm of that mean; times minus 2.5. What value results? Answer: -8.3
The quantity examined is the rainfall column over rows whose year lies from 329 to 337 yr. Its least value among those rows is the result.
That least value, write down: 173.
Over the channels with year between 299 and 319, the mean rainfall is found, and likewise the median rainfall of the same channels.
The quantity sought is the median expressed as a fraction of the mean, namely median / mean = 1.00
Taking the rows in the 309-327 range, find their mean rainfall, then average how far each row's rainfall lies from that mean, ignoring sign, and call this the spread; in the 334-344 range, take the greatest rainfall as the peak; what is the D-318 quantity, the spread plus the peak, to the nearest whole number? 323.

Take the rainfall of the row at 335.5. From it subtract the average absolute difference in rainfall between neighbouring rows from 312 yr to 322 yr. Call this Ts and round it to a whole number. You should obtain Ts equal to 301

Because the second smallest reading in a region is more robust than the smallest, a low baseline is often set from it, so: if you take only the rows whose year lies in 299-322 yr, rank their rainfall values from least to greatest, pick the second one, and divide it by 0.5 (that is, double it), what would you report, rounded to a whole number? 522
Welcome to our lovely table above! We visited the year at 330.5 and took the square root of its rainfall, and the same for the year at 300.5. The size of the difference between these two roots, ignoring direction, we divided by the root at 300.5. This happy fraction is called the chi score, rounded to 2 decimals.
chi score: 0.20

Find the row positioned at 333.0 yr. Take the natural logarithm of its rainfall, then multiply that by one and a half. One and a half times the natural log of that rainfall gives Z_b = 8.34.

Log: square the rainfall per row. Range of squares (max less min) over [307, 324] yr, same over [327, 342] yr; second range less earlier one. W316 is 67633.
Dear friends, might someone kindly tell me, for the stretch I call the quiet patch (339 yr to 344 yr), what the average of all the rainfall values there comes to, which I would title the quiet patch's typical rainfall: 260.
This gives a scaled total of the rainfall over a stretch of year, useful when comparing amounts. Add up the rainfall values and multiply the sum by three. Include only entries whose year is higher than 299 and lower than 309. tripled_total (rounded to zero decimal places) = 3303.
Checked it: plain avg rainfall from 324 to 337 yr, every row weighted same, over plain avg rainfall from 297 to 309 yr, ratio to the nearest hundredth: 0.77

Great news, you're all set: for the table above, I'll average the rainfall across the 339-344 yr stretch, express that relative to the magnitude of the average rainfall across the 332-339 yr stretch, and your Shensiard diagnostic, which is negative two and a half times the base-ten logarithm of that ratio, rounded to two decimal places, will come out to 0.09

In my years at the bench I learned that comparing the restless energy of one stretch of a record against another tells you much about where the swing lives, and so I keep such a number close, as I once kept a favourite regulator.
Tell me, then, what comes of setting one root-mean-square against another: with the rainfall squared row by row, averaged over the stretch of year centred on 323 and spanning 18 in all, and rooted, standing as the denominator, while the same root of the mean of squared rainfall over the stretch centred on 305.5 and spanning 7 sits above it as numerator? 1.22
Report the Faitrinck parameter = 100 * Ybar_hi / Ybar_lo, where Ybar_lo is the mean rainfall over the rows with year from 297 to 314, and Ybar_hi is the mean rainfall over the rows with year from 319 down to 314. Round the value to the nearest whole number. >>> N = 97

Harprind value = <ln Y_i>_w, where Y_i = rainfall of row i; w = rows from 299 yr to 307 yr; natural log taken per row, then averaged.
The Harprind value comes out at 5.62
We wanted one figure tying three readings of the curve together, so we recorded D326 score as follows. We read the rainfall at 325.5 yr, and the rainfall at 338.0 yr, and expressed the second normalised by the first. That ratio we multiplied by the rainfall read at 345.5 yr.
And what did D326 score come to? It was 410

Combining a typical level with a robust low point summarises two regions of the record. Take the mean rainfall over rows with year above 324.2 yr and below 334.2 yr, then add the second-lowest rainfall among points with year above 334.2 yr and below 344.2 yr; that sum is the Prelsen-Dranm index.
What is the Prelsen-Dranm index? 462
